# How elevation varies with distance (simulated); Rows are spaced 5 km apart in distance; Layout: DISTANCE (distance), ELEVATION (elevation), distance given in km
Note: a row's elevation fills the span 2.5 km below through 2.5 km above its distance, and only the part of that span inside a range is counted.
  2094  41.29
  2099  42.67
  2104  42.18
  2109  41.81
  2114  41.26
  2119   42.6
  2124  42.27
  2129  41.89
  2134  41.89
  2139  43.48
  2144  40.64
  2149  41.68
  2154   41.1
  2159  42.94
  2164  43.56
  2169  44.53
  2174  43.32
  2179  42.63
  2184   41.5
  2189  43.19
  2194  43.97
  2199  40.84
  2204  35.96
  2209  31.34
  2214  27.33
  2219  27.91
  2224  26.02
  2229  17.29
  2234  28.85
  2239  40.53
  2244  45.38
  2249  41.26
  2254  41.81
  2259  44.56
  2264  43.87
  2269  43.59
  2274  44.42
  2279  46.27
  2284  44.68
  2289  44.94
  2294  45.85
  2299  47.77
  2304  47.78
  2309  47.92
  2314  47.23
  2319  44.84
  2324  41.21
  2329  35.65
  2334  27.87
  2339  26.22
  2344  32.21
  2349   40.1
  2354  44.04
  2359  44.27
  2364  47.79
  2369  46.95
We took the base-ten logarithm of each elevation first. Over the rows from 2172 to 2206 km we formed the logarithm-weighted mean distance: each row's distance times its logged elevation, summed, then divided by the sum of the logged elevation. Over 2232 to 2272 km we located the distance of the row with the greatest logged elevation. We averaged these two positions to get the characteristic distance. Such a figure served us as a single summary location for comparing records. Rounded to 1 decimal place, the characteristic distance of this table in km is 2216.4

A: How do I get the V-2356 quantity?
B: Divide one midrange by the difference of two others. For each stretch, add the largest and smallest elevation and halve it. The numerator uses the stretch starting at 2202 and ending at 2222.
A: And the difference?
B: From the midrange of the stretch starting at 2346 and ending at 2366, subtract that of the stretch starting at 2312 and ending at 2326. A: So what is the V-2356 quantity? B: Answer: -115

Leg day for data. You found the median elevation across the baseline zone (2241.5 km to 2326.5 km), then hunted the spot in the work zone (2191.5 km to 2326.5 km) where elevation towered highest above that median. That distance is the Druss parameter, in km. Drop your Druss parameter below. 2309 km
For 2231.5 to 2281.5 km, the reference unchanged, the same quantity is 2279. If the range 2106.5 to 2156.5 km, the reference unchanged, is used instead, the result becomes 2139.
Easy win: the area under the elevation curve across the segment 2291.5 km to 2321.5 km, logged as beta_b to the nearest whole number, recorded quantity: 1407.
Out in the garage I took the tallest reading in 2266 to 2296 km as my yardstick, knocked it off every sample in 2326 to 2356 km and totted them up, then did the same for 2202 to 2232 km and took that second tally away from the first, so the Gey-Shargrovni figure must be 40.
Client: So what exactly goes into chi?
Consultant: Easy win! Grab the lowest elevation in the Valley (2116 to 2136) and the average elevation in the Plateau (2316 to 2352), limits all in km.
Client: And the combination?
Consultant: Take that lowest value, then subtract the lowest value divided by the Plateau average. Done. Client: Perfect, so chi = 41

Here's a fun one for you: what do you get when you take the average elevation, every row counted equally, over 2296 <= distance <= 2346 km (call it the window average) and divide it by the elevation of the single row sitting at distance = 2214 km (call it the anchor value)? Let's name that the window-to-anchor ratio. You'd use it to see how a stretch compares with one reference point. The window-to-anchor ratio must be 1.46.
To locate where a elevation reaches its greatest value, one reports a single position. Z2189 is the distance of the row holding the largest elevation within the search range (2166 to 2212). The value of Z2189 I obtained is 2169 km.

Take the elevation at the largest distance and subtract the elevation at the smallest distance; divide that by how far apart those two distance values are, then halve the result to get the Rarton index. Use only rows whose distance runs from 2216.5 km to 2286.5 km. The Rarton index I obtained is 0.129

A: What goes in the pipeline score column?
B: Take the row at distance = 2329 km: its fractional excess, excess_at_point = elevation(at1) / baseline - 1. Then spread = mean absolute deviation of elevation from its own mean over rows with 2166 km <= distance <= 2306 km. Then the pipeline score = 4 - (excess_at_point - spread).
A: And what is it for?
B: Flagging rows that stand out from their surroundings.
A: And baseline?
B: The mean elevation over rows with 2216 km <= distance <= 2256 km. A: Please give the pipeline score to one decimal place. 10.0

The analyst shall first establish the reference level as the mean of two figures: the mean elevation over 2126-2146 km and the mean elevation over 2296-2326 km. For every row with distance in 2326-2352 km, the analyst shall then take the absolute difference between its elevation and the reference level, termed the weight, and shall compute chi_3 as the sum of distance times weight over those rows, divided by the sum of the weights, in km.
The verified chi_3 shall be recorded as 2337.9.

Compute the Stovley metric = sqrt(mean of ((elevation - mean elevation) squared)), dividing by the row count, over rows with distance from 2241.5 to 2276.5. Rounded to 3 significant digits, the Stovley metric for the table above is 1.39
